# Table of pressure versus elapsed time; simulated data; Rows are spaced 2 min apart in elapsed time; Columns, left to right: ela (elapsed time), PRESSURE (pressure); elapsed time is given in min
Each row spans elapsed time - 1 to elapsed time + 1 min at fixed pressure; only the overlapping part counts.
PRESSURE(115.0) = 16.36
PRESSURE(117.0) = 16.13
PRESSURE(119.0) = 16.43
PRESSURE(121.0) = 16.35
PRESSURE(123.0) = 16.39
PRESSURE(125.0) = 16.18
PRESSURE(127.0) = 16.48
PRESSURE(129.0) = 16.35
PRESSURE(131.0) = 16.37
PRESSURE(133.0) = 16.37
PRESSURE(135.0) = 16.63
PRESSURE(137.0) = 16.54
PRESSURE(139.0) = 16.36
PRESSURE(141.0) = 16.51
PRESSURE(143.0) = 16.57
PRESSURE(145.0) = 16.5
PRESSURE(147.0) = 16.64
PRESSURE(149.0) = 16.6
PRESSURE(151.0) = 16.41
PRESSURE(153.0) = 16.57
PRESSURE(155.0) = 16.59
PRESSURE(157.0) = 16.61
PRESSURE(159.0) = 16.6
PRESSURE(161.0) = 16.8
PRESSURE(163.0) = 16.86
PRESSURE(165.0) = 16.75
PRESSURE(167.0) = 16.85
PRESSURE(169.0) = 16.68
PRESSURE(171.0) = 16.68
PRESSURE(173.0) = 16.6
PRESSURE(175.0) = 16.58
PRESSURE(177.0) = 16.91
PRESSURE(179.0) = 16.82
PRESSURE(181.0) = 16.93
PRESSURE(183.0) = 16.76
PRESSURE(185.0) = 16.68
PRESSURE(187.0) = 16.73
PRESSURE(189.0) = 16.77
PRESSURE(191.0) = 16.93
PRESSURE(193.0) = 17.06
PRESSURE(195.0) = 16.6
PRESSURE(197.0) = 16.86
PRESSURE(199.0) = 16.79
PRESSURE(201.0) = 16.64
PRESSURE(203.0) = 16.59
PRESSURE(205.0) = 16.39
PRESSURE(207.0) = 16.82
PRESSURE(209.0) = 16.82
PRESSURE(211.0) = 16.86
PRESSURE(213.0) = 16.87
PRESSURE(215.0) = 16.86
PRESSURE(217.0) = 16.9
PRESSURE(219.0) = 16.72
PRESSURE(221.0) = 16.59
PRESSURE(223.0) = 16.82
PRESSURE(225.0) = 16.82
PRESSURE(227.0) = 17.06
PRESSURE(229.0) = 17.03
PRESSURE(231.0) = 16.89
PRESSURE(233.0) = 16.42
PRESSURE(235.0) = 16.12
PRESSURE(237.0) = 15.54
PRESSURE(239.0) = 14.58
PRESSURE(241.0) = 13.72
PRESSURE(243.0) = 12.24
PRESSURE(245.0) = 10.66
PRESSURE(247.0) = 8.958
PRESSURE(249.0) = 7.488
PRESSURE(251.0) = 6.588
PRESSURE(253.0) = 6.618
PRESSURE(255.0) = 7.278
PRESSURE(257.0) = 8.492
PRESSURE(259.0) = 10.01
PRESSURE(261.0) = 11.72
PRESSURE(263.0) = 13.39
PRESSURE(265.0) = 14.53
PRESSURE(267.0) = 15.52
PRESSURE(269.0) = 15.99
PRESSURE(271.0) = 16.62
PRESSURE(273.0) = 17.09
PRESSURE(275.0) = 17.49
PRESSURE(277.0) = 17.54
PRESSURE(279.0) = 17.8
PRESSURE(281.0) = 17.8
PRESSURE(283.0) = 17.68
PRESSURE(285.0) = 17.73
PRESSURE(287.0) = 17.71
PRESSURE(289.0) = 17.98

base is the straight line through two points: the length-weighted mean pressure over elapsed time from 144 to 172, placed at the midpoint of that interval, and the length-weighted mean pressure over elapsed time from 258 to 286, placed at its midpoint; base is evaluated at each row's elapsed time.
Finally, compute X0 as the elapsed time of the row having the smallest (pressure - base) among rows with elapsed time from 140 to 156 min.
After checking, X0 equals 151.0 min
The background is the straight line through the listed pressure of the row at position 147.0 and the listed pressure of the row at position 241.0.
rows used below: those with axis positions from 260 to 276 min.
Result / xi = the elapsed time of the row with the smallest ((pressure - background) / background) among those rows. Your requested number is 261.0 min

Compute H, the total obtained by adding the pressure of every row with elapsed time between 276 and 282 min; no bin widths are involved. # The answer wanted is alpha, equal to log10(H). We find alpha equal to 1.73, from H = 53.1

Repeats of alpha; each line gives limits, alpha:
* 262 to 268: 1.64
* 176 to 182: 1.70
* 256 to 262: 1.48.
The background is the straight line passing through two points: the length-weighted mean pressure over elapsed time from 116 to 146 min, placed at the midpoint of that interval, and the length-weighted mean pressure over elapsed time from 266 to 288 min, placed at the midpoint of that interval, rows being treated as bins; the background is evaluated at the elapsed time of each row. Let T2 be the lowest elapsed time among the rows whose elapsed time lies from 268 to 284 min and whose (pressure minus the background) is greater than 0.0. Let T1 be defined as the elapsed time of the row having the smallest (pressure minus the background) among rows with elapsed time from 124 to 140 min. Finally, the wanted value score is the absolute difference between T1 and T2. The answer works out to 150 min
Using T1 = 125.0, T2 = 275.0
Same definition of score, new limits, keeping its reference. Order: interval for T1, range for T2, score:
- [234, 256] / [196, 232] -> 54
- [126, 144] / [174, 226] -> 38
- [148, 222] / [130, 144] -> 70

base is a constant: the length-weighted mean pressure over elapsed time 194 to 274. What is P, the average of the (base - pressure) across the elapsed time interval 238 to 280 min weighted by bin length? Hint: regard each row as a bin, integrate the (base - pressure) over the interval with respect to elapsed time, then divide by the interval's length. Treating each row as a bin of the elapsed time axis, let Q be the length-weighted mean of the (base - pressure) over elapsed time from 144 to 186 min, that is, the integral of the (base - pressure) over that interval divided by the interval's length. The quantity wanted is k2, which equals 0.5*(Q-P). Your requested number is -2.0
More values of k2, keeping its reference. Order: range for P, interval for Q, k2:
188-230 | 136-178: 0.1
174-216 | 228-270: 2.2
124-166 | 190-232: -0.1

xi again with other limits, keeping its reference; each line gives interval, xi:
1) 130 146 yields 131.0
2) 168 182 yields 169.0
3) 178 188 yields 179.0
